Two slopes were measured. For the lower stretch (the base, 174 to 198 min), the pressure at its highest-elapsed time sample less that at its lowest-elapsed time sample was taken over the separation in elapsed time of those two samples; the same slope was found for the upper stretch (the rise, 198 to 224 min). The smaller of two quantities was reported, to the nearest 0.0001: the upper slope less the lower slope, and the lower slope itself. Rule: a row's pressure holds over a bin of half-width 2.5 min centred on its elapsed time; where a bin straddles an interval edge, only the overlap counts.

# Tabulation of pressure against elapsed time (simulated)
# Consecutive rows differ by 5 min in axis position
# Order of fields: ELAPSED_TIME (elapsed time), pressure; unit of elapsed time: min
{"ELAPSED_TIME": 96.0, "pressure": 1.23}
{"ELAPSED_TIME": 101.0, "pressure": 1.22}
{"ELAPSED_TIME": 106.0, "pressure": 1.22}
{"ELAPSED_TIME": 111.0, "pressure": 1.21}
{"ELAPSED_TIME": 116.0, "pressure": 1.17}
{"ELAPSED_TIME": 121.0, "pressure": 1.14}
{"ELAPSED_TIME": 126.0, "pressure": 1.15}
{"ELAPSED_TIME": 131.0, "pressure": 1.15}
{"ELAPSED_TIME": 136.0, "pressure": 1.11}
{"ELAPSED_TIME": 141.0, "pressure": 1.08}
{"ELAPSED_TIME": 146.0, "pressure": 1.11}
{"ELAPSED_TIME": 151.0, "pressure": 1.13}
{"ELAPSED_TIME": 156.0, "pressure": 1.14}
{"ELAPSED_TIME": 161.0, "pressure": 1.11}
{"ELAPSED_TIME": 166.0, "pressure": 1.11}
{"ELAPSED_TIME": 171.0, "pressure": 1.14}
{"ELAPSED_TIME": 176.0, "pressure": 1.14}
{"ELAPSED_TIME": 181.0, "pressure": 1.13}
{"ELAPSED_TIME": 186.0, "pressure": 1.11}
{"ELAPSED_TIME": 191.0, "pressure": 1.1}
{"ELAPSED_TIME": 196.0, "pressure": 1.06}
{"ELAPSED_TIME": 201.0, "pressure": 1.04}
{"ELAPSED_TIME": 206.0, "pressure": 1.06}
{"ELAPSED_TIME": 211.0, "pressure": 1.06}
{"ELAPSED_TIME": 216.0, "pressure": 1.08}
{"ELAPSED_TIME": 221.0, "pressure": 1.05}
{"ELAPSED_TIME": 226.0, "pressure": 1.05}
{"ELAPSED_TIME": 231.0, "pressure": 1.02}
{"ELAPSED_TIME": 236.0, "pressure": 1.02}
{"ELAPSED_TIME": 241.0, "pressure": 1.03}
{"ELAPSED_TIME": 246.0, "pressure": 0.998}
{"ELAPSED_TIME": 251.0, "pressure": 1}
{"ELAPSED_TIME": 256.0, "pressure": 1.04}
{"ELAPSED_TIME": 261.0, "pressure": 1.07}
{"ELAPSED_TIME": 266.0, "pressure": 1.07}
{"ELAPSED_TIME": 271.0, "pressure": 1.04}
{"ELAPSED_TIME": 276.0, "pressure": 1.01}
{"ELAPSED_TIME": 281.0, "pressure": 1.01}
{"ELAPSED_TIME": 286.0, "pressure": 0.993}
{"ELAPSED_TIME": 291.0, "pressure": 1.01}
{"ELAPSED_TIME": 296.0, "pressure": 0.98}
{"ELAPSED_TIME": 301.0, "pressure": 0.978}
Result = -0.0040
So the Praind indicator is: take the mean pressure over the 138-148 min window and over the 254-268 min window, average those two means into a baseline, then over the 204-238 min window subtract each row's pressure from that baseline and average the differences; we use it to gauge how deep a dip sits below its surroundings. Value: 0.03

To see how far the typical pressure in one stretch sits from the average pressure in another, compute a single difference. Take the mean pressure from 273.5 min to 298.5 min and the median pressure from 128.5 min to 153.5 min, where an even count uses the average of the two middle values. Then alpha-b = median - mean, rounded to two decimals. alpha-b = 0.11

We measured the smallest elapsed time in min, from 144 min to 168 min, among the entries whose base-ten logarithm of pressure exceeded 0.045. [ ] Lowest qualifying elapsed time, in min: 146.0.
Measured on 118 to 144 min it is 121.0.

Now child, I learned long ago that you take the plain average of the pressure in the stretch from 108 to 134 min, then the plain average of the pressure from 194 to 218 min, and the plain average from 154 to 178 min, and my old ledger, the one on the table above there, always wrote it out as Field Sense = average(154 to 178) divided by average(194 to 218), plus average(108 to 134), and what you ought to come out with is 2.23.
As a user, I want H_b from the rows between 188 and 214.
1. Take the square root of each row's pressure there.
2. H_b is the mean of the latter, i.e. 1.03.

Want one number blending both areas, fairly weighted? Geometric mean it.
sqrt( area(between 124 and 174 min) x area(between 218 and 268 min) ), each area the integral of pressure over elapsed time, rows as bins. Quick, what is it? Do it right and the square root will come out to 53.9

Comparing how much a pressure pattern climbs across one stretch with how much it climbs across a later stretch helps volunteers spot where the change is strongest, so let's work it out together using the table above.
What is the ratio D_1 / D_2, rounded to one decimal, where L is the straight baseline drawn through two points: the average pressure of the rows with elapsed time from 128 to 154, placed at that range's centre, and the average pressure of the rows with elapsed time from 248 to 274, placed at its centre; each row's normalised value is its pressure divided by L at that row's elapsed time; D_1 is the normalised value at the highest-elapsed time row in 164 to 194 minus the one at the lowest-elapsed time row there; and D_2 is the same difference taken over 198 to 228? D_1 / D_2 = 0.2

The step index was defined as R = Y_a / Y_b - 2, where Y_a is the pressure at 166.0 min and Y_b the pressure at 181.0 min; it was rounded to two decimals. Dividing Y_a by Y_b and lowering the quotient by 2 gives -1.02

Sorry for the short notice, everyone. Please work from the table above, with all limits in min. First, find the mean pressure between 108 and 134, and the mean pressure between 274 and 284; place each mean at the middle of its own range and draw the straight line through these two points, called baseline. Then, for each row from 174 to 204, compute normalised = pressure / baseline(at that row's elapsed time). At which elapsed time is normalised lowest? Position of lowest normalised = 201.0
